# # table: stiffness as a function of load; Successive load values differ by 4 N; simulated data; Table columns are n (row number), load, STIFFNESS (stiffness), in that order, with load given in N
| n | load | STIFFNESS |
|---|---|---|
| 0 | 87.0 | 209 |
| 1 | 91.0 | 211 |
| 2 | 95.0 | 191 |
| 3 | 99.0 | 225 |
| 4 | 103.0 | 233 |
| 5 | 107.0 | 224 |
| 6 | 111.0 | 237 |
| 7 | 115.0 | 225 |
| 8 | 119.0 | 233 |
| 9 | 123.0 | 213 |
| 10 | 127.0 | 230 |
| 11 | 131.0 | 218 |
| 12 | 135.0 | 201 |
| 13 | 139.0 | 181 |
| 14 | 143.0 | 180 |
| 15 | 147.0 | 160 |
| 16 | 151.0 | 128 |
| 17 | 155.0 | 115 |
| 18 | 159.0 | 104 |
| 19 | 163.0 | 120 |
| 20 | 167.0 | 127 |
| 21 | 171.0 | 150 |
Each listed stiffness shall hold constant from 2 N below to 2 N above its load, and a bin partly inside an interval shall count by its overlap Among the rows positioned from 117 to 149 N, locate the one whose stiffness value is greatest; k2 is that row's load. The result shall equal 119.0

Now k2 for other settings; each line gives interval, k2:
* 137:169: 139.0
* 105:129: 111.0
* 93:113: 111.0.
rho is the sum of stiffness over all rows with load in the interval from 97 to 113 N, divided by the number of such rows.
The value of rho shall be 230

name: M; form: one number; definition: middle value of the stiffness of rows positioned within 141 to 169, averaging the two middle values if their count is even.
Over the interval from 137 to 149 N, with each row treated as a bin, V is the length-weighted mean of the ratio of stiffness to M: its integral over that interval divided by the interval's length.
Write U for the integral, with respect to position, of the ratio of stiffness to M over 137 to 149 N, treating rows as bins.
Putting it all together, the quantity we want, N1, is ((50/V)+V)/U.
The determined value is 2.3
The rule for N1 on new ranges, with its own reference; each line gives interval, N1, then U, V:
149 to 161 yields 5.1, 10.9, 0.91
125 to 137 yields 1.5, 20.4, 1.70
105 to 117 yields 1.4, 21.6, 1.80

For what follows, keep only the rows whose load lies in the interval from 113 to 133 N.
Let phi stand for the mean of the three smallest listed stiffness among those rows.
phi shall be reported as 219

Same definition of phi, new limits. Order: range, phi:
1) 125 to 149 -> 174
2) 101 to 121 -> 227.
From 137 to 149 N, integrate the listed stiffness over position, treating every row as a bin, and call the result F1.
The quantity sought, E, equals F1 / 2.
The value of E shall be 1042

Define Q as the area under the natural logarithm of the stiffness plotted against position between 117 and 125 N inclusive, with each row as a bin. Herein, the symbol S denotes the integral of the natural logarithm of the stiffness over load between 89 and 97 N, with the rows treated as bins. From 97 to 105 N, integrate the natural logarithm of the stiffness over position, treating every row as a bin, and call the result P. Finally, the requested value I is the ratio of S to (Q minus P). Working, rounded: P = 43.5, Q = 43.2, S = 42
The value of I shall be -193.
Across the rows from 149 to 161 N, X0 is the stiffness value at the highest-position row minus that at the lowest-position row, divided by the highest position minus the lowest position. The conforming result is -3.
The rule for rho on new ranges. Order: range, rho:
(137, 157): 153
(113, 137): 220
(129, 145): 195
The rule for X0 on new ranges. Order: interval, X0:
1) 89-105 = 2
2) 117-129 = 0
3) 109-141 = -2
